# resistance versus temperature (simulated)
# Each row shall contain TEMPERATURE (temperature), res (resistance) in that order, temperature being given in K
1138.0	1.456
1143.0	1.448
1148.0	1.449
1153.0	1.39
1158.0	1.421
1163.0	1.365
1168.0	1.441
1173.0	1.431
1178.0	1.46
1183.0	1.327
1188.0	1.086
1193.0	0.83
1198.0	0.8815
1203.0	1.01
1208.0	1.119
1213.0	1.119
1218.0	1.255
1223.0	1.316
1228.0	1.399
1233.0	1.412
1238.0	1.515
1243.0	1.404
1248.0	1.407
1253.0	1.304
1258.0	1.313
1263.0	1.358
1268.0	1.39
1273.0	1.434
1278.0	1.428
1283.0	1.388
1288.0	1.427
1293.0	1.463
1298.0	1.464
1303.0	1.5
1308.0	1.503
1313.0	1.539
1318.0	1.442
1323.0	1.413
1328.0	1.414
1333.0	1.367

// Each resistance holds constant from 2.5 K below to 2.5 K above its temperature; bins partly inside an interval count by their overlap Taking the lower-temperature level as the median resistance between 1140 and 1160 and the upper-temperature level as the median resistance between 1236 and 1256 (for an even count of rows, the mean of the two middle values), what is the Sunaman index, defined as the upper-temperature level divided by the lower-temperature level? 0.98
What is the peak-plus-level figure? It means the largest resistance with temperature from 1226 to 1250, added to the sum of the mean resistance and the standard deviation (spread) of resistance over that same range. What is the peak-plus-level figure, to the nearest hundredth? 2.99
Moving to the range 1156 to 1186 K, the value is 2.91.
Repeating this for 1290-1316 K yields 3.06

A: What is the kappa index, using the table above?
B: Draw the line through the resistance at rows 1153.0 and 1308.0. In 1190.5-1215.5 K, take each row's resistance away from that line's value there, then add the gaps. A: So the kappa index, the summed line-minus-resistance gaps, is 2.17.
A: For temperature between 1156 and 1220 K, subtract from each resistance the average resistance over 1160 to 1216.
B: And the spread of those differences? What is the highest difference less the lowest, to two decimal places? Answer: 0.63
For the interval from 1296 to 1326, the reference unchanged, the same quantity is 0.13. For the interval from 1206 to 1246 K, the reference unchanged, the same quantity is 0.40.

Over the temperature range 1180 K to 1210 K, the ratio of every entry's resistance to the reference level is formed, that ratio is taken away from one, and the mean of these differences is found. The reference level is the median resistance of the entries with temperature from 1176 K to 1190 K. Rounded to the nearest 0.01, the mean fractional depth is 0.21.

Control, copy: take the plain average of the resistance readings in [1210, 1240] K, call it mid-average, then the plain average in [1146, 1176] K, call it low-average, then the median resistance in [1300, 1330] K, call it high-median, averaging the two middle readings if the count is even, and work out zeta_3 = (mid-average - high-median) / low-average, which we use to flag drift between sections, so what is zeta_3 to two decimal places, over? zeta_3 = -0.10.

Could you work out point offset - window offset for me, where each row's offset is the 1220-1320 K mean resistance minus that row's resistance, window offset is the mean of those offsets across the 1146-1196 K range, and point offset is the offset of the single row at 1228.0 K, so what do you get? -0.08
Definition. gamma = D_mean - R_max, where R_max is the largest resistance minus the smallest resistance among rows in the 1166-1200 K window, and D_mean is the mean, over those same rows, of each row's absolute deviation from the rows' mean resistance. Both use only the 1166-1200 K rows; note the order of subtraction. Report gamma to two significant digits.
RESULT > -0.39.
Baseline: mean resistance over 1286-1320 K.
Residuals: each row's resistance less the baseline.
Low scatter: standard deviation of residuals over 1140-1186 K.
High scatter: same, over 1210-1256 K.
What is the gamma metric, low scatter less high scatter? -0.07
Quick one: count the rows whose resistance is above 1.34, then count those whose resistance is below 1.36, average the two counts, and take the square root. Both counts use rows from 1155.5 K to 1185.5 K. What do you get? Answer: 1.73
